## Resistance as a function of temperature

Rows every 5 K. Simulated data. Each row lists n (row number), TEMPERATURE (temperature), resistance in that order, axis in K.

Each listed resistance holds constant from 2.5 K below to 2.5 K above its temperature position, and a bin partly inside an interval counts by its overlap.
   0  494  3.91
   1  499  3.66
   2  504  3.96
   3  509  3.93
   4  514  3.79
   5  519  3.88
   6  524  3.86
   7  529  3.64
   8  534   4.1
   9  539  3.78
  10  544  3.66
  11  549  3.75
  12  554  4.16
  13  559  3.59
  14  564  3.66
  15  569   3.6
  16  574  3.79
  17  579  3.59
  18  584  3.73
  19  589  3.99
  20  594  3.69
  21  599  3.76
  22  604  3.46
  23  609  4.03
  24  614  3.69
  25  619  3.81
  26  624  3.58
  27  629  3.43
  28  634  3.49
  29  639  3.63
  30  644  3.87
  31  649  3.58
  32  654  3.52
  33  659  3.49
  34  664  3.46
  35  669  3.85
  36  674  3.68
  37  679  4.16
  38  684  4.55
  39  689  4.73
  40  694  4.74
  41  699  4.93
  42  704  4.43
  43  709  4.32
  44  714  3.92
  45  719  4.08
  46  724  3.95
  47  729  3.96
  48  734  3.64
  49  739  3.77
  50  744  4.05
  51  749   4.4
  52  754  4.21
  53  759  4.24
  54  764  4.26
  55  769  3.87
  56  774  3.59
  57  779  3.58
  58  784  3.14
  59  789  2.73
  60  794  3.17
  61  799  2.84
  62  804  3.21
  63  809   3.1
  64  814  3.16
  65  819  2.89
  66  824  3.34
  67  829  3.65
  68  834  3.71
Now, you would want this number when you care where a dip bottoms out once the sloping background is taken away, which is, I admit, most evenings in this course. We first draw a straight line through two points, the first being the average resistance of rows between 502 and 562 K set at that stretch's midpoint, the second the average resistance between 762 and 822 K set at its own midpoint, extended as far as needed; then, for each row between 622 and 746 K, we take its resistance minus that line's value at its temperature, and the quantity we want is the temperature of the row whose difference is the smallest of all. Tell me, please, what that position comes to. 629 K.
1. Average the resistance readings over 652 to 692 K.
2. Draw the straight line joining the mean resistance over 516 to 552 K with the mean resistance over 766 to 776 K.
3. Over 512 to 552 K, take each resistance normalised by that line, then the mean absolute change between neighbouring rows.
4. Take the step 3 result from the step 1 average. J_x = 3.9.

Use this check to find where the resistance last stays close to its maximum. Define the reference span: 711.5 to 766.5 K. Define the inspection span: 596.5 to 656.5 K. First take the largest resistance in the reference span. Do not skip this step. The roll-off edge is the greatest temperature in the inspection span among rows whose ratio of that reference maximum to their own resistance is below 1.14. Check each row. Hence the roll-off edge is 644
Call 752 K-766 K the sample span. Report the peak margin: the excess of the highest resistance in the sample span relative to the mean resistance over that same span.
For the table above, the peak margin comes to 0.023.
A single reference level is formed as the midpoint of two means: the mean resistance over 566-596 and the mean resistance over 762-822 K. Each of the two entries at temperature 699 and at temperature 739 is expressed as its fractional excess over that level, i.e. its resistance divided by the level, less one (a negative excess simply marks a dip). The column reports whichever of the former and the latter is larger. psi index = 0.40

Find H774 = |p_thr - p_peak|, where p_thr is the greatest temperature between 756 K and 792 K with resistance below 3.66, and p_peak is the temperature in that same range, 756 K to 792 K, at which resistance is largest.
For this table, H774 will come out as 25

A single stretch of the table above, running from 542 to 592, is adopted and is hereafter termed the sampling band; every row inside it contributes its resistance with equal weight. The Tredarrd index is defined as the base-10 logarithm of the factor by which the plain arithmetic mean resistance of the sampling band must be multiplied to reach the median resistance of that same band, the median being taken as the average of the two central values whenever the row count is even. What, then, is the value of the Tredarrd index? -0.007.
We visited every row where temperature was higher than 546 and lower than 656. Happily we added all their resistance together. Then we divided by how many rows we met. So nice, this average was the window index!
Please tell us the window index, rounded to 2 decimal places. 3.70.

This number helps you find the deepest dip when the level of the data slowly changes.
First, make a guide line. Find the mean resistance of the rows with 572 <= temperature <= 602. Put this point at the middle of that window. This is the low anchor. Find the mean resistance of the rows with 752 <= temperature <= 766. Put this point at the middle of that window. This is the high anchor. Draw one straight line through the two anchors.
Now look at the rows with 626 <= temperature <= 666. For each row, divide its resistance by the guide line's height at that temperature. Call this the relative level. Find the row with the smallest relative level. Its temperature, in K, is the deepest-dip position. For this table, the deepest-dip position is 664 K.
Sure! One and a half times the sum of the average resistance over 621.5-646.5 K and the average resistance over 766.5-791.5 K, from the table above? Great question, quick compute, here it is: 10.5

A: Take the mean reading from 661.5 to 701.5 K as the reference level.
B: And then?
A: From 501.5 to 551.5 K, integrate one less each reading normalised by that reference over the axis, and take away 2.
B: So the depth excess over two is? 3.0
